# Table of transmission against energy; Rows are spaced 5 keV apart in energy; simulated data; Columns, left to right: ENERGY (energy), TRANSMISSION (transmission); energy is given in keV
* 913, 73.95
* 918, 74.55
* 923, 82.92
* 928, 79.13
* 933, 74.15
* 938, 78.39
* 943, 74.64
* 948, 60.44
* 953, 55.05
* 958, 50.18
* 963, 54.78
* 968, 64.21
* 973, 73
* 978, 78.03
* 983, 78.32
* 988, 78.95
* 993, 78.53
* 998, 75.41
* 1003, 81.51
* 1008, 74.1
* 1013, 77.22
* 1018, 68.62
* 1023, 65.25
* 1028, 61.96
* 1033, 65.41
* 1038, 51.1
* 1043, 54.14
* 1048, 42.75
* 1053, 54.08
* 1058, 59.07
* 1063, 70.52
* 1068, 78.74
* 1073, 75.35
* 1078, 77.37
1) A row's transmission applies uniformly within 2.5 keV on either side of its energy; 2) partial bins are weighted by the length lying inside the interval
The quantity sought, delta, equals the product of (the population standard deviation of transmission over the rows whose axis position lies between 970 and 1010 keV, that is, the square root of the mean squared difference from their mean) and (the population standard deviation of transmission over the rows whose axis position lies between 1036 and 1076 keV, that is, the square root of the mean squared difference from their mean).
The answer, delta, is 32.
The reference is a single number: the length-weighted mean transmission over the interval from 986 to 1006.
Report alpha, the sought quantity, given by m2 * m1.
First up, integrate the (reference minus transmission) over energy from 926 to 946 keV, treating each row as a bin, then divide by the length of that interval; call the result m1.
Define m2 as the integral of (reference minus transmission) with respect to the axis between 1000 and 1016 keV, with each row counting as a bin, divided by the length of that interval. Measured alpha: 3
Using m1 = 2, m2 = 1.2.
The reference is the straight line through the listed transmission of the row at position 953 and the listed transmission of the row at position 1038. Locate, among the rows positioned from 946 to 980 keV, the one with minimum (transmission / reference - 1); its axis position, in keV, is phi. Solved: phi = 958 keV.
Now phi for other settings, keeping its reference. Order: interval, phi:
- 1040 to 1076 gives 1048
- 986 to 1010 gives 1008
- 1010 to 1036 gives 1028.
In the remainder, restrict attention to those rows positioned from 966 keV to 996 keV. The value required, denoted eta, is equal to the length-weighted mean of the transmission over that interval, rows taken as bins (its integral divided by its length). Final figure 75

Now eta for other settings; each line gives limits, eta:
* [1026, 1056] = 55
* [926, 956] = 70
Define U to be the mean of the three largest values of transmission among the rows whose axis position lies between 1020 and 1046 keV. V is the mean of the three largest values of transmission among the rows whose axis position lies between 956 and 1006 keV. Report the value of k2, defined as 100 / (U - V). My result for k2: -6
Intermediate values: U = 64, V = 79.7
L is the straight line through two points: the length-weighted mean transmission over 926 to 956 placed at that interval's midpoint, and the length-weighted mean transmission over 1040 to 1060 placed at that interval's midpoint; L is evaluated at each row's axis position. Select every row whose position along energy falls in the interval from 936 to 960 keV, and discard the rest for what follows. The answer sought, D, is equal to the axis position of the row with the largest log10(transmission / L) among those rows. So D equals 938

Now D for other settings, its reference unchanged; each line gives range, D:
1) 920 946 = 923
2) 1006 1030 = 1013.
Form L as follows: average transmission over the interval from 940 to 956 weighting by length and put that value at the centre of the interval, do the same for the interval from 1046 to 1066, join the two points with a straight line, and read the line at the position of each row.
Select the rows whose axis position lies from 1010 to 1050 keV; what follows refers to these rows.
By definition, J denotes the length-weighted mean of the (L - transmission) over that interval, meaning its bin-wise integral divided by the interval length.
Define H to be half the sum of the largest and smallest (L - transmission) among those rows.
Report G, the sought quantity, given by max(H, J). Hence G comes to -1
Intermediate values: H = -1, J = -2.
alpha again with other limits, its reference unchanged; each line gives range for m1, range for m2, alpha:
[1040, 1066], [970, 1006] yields 23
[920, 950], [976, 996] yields 0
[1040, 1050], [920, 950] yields 98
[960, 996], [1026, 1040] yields 122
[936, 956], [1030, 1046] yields 264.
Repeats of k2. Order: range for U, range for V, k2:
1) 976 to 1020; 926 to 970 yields 44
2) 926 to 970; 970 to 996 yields -82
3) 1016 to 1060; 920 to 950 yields -7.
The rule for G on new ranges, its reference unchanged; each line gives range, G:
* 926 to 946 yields -12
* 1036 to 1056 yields 9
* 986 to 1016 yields -17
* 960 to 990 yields -5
